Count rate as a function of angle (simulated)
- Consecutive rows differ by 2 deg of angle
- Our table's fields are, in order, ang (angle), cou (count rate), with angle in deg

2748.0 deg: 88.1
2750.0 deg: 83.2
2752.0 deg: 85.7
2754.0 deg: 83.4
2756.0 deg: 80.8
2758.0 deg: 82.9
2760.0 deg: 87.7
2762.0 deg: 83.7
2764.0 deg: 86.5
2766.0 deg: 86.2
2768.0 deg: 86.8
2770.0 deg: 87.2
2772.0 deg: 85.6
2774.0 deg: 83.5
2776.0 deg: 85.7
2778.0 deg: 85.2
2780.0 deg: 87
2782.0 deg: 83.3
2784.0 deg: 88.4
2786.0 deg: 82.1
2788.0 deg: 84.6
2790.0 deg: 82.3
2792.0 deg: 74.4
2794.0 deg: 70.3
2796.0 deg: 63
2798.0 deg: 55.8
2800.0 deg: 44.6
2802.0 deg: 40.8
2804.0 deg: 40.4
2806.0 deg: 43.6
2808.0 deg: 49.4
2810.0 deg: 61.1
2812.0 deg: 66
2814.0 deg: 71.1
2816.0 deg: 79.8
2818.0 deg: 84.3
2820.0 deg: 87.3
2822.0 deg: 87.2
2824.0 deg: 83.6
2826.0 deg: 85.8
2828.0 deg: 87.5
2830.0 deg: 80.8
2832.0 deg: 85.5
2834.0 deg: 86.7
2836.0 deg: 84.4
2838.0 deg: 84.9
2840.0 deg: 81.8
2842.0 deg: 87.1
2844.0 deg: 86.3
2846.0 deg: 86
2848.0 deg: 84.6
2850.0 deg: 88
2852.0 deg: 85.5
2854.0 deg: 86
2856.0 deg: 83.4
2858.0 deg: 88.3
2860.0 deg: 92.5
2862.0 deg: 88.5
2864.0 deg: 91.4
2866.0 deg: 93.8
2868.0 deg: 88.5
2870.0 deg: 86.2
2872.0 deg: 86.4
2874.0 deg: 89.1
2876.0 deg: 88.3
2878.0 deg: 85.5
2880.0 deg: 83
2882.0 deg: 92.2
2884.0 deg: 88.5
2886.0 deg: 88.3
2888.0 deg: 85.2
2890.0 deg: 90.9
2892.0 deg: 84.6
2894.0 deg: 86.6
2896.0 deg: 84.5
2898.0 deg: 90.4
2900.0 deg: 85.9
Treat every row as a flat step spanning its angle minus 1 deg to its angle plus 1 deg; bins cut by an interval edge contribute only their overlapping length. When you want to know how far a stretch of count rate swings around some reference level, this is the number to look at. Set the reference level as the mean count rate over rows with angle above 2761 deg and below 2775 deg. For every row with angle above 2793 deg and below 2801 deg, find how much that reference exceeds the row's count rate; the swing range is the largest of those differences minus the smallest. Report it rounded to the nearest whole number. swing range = 26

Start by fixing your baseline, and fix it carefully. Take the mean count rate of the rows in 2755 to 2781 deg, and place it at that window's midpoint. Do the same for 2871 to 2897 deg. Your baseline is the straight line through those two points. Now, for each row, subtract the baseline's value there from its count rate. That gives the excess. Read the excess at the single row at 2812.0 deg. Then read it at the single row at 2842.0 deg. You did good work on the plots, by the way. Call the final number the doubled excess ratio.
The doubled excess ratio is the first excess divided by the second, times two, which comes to -65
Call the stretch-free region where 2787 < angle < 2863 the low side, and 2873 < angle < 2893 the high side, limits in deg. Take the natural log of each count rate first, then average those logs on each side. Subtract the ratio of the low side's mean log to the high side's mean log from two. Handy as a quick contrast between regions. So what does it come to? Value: 1.04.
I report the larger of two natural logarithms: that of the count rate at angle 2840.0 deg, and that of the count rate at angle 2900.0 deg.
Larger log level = 4.45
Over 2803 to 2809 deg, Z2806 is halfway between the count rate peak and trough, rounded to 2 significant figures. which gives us 45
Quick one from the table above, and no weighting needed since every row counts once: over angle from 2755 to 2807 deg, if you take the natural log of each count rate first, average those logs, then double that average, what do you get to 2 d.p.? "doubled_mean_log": 8.59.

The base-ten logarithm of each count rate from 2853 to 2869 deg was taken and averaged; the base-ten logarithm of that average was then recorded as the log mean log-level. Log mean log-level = 0.290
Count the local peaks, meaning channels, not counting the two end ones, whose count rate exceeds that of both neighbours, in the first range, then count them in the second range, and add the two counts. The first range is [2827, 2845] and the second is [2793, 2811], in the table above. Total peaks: 3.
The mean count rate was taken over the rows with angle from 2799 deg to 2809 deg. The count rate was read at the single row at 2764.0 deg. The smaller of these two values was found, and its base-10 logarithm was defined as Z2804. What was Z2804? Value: 1.64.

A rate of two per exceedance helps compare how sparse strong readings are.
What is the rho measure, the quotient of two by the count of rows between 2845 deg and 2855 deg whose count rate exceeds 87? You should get 2.0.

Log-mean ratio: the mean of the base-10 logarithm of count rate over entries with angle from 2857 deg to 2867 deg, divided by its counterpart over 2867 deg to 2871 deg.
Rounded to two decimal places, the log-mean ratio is 1.01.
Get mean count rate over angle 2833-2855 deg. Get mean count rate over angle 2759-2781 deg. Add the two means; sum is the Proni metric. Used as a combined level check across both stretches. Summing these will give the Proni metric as 171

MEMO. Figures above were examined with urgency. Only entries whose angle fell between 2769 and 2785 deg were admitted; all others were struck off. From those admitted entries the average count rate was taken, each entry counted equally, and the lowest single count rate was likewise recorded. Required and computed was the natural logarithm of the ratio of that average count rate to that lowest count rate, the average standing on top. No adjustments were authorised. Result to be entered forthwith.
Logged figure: 0.029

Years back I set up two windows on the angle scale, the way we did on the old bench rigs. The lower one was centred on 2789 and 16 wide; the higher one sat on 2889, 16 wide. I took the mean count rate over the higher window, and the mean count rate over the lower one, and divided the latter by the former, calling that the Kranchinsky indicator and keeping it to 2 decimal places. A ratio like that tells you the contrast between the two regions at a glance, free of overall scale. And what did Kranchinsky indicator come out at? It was 0.90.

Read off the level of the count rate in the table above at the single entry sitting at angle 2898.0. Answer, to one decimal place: 90.4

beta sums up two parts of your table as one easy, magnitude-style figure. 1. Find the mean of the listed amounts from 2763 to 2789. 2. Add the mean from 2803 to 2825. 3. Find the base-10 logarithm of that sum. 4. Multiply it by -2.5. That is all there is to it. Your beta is -5.47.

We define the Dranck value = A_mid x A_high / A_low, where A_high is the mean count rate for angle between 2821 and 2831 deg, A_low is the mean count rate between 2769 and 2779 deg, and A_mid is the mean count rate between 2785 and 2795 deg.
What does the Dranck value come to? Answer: 78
